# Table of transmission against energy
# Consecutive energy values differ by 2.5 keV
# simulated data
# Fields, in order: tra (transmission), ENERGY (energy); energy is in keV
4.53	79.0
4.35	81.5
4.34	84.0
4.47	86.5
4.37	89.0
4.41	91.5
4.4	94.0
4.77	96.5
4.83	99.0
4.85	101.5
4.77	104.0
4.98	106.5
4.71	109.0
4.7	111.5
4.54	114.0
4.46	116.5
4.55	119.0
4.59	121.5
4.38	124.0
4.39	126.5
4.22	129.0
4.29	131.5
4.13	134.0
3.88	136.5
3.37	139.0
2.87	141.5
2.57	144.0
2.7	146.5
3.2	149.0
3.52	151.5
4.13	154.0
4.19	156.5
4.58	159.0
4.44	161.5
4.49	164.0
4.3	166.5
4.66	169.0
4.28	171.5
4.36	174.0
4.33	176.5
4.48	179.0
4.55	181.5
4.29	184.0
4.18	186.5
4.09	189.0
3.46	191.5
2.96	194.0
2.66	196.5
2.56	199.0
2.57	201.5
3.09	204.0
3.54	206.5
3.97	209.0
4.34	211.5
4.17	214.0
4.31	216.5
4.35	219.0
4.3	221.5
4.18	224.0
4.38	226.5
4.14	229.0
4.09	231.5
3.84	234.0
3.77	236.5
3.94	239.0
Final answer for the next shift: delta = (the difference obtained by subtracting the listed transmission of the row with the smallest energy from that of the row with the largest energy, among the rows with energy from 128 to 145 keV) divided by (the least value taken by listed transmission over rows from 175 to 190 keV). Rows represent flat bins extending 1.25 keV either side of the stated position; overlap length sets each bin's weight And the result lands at -0.40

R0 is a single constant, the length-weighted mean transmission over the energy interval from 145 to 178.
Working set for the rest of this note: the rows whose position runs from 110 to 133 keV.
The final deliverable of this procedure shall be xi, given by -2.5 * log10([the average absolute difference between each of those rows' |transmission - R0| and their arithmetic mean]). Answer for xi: 2.3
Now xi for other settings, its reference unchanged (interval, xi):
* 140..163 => 0.8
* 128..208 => 1.0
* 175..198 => 1.1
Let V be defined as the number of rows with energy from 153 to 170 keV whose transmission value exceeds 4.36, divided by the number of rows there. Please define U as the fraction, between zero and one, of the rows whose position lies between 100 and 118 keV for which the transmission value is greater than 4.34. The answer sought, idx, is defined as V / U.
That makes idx 0.6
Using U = 1.00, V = 0.57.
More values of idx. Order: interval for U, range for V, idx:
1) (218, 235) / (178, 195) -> 1.0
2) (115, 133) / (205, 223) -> 0.0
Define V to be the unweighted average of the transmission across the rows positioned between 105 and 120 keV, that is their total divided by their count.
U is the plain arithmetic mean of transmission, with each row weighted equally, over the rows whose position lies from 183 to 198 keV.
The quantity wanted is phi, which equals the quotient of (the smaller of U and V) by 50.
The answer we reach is 0.072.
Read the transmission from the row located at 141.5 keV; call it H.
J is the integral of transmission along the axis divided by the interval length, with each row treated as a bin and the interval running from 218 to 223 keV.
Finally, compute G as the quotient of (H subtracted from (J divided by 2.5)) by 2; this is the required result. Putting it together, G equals -0.57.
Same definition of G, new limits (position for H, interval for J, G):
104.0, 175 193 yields -1.55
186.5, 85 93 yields -1.21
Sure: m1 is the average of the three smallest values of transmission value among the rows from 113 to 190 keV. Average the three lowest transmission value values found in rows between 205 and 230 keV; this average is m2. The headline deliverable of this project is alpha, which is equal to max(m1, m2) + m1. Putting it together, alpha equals 6.6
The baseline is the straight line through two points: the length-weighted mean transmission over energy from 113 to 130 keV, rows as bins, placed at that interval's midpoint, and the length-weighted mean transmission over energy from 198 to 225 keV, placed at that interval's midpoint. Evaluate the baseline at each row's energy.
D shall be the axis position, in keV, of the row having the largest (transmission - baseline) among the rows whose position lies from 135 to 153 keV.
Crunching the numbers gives 136.5 keV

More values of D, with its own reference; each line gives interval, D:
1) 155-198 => 169.0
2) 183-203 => 184.0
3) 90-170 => 169.0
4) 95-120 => 106.5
